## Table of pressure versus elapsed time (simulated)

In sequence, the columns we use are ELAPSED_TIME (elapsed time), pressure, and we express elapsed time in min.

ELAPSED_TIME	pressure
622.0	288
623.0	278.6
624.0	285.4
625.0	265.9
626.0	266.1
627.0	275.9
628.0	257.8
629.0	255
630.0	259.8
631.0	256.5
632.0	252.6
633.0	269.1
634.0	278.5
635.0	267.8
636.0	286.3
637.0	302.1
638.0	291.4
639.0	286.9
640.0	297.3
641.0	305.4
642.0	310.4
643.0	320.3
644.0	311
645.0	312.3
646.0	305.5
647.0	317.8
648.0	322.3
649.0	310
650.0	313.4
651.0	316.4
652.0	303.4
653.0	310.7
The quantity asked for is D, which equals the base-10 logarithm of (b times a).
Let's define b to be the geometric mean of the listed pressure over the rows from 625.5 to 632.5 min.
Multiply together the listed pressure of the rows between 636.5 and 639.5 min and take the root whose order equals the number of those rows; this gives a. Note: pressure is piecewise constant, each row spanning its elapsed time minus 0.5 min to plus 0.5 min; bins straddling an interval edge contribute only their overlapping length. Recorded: 4.88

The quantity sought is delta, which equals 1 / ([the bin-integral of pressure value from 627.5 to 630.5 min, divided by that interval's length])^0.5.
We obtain 0.0623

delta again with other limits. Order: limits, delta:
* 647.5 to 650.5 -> 0.0563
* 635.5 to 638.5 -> 0.0584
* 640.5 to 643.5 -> 0.0566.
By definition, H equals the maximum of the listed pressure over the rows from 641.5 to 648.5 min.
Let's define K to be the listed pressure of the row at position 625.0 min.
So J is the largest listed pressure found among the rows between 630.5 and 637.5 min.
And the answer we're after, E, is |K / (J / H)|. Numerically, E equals 284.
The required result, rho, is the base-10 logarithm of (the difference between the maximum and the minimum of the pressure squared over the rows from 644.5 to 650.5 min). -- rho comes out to 4.02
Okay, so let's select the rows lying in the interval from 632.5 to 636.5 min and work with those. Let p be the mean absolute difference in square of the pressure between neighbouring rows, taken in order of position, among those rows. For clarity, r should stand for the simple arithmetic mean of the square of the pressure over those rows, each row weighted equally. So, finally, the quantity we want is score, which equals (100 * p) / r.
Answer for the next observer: 9.3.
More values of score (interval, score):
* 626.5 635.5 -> 6.6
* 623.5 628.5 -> 8.8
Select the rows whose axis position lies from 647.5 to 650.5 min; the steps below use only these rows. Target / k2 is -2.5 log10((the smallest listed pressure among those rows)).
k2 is -6.23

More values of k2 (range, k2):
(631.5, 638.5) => -6.01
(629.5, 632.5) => -6.01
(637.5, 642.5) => -6.14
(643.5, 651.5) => -6.21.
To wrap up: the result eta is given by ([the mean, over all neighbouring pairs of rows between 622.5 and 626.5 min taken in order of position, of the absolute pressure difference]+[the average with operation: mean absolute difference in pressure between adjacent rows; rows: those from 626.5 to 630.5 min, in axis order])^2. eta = 303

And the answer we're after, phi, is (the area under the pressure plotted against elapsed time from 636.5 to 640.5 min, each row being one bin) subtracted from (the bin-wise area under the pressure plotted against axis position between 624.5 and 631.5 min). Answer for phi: 659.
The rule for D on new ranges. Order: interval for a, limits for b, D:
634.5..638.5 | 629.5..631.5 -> 4.87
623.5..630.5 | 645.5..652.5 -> 4.92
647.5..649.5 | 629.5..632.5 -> 4.91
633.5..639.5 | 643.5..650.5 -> 4.95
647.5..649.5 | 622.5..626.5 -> 4.94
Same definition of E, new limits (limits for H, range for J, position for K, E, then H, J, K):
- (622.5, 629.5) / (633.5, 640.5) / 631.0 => 242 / 285.4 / 302.1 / 256.5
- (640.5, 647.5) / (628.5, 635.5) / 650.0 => 360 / 320.3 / 278.5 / 313.4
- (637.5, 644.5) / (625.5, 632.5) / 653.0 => 361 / 320.3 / 275.9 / 310.7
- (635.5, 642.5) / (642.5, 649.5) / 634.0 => 268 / 310.4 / 322.3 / 278.5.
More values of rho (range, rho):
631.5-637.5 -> 4.44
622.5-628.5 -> 4.18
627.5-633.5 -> 3.93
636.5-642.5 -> 4.15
